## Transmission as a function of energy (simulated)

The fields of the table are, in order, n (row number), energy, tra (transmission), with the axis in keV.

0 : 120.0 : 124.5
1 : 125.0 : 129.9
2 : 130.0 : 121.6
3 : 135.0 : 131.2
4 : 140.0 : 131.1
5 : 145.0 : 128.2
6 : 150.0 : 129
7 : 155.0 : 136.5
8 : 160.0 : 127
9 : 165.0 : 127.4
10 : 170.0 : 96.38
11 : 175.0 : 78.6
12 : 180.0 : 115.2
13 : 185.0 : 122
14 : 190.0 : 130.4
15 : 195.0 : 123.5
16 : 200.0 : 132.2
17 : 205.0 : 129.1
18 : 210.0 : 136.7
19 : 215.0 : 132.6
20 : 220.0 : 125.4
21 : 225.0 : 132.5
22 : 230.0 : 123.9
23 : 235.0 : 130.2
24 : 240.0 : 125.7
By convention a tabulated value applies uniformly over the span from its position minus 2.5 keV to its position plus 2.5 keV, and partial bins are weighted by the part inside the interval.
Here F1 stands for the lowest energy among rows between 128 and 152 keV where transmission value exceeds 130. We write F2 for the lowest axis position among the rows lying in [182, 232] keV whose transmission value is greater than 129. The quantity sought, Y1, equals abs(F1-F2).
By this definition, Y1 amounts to 55 keV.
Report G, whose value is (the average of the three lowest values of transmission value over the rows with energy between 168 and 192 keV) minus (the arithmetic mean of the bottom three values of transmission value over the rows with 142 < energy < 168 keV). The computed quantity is -31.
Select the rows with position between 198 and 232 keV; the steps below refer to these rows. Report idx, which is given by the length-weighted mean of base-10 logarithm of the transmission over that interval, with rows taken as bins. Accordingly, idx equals 2.12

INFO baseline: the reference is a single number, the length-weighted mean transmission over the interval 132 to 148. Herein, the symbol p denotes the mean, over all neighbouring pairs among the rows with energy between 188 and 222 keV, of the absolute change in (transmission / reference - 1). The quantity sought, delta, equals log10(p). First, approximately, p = 0.048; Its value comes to -1.32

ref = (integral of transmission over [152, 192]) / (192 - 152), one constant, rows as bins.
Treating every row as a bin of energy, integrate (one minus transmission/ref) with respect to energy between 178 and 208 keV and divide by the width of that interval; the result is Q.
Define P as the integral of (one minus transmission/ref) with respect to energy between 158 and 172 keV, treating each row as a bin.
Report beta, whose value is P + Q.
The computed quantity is -0.2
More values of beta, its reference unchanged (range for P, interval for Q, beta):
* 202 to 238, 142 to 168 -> -4.2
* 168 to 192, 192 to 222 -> 1.6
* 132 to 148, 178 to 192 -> -1.9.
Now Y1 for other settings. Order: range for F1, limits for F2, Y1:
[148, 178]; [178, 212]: 35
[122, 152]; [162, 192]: 55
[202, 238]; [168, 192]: 20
